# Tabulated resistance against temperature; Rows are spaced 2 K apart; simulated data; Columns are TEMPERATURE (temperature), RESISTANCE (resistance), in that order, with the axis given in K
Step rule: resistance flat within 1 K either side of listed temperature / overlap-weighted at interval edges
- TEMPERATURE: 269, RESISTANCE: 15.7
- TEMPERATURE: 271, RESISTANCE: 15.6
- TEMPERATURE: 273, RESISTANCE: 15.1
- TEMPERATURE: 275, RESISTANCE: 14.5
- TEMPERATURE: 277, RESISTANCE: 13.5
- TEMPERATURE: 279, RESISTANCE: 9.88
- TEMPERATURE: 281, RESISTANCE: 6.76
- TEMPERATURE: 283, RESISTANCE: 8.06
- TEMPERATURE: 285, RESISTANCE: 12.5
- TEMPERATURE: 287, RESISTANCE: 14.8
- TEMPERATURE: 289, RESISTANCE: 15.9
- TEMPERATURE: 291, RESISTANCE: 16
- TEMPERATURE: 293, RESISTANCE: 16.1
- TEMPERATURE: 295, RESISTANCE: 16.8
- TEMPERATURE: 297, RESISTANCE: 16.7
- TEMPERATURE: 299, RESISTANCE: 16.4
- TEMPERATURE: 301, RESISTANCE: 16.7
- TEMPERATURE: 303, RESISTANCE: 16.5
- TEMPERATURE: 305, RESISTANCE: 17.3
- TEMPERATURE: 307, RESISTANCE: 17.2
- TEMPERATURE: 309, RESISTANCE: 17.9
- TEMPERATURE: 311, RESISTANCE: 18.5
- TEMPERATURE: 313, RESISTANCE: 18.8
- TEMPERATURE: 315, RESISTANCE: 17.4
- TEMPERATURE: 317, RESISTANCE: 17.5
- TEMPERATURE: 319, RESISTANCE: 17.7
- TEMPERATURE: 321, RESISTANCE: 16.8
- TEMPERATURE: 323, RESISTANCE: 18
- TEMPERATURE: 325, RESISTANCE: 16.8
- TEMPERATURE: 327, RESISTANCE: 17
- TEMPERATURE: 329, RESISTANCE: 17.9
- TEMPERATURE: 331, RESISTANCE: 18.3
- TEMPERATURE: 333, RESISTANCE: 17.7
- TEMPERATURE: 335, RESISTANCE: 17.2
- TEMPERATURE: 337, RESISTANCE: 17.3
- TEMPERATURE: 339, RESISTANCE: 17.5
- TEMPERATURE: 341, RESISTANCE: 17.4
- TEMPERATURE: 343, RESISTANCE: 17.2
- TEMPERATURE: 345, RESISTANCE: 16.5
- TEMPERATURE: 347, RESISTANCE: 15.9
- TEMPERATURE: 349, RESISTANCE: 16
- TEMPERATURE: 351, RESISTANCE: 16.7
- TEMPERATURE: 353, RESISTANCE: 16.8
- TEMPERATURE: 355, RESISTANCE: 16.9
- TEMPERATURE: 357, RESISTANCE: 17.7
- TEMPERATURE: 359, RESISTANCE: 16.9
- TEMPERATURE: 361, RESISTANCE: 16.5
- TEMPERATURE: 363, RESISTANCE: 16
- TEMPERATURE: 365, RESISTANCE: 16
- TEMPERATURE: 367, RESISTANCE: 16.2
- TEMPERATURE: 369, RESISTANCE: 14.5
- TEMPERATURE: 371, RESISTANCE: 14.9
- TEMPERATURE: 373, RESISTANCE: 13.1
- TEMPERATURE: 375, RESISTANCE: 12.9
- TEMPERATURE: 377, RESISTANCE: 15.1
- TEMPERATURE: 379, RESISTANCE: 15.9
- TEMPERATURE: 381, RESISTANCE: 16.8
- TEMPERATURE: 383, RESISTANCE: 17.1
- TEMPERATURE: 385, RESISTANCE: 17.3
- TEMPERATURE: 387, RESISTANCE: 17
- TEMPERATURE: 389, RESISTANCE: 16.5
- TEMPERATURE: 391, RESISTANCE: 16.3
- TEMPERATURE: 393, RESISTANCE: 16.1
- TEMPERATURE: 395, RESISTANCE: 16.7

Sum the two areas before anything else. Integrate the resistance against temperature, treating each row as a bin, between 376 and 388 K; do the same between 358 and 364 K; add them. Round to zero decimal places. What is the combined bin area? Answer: 297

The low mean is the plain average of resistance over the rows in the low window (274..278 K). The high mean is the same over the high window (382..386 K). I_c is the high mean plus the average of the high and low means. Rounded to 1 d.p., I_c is 32.8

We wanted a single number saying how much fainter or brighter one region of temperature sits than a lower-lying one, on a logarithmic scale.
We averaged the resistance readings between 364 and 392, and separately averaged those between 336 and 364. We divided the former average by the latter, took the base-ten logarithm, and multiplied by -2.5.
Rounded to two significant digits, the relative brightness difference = 0.075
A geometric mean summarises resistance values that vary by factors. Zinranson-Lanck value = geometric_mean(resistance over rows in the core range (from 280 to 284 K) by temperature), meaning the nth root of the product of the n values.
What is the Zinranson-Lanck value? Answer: 7.4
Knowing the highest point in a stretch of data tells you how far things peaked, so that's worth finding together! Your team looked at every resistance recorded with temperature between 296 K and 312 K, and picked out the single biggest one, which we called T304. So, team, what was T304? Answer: 18.5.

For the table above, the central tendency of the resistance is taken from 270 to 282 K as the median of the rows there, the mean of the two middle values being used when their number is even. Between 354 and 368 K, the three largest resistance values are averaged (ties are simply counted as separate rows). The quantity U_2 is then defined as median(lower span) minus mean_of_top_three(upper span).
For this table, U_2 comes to -3.2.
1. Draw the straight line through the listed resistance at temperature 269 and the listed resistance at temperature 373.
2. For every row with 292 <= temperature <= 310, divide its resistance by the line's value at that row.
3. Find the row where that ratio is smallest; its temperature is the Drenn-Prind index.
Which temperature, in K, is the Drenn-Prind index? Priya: 293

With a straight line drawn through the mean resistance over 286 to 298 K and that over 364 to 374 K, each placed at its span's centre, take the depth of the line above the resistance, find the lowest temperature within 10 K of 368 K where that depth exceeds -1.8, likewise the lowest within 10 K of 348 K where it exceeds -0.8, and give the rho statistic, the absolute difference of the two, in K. 14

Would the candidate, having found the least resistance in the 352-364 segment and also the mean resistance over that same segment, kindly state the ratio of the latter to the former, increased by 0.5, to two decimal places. 1.55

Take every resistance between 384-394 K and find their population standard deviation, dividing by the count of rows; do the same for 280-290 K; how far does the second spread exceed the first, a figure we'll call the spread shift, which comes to 3.17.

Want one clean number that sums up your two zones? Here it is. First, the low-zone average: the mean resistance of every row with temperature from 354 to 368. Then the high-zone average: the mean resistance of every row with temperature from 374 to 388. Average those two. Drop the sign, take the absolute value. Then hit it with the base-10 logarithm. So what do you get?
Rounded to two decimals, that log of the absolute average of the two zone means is 1.21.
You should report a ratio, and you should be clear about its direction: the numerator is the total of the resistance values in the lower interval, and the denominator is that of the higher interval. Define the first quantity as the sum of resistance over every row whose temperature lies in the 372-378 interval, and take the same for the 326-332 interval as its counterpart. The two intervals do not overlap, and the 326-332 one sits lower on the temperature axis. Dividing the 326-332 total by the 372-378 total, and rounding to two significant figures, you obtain 1.3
